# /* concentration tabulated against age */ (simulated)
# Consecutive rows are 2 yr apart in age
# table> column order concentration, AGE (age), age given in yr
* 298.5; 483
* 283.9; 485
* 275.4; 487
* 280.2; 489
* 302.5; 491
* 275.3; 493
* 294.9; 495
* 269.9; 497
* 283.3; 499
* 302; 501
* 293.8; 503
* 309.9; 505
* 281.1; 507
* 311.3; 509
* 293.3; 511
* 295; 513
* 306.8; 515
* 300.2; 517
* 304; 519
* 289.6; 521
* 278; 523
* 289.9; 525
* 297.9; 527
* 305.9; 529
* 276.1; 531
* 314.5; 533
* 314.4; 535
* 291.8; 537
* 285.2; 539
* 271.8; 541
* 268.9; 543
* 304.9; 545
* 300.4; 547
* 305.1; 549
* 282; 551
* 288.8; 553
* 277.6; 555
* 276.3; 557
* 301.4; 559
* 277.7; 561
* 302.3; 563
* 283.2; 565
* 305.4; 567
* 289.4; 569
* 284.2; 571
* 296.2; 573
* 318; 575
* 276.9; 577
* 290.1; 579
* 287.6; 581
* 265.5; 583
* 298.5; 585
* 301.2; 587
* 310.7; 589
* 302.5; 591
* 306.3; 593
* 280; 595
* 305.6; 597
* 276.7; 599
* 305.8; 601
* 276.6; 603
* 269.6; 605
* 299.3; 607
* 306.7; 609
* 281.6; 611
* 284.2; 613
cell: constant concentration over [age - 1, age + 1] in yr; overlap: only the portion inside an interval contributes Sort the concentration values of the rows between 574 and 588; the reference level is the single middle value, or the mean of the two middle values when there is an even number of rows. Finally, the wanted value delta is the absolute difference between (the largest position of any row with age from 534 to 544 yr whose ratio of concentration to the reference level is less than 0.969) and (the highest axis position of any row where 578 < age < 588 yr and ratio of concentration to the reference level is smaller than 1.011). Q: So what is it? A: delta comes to 40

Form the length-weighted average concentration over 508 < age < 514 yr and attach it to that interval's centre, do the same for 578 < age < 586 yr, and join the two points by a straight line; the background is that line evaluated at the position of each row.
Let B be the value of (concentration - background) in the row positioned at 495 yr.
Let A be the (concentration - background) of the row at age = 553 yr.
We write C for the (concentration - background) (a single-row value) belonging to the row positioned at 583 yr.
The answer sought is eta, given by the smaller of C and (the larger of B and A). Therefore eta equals -20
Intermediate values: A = -3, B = -8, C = -20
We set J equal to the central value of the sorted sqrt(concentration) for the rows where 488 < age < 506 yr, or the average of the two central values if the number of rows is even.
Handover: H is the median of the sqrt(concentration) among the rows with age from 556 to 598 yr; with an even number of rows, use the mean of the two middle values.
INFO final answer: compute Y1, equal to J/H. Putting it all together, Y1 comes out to 1.00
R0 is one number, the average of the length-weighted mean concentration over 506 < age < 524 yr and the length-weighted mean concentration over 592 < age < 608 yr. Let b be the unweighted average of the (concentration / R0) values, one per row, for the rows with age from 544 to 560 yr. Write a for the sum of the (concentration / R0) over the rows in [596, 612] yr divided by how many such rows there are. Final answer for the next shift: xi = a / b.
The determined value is 0.99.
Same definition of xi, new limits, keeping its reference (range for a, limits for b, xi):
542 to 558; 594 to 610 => 0.99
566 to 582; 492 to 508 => 1.02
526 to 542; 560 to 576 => 1.00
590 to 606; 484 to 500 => 1.03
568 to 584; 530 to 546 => 0.99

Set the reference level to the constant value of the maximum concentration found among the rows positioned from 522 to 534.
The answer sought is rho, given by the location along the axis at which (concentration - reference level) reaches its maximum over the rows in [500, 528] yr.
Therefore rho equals 509 yr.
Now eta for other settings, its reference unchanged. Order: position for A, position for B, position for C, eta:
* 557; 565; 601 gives -6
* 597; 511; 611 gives 2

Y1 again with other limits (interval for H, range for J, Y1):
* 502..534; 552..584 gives 0.99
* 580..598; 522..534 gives 0.99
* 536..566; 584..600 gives 1.03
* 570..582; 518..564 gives 1.00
